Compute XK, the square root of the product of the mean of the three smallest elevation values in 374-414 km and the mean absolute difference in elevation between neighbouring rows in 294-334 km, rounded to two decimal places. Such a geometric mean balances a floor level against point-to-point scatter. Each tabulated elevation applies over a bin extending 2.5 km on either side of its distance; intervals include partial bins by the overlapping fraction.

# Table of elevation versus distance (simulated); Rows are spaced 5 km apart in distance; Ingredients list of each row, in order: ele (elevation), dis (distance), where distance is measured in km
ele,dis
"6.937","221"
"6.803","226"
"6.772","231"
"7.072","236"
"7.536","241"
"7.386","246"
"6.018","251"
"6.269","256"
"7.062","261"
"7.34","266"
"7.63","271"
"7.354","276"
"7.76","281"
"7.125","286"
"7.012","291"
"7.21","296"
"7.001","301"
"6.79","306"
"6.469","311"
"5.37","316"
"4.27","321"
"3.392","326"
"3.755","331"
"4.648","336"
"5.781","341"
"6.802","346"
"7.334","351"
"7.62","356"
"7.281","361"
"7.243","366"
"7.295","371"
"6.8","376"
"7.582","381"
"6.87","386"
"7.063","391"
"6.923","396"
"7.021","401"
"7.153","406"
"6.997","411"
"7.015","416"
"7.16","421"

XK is 2.02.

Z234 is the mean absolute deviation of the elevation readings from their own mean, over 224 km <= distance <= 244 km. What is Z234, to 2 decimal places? 0.26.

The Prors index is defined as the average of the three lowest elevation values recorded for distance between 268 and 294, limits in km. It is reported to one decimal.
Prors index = 7.2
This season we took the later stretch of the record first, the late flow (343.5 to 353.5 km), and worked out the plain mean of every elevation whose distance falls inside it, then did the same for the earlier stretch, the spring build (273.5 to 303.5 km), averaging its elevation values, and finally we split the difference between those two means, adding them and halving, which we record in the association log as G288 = 7.2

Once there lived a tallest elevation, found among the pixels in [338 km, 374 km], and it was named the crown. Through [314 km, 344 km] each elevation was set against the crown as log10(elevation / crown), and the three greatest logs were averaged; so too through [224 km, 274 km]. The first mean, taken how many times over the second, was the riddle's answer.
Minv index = 27.4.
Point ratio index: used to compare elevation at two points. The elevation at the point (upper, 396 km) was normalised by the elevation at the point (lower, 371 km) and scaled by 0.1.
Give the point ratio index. 0.095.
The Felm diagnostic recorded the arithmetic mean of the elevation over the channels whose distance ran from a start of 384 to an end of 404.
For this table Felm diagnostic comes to 7.0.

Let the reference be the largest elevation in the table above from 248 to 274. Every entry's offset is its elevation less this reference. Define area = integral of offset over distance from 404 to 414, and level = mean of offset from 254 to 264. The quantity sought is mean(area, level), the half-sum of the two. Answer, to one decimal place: -3.3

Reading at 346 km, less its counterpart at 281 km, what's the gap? -1.0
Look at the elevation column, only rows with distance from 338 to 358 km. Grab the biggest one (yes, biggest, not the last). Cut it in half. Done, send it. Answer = 3.81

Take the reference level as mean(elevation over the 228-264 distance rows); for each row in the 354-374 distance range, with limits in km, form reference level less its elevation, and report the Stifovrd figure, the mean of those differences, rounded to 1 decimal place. -0.5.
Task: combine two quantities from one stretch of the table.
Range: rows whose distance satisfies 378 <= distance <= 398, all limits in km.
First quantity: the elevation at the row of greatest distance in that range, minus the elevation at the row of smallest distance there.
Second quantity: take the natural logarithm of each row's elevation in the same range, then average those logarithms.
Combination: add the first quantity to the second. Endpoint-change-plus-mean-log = 1.3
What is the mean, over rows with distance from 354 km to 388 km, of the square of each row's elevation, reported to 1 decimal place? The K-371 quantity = 52.5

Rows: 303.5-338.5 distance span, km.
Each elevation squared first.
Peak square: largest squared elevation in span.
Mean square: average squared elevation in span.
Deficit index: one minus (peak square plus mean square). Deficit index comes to -71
